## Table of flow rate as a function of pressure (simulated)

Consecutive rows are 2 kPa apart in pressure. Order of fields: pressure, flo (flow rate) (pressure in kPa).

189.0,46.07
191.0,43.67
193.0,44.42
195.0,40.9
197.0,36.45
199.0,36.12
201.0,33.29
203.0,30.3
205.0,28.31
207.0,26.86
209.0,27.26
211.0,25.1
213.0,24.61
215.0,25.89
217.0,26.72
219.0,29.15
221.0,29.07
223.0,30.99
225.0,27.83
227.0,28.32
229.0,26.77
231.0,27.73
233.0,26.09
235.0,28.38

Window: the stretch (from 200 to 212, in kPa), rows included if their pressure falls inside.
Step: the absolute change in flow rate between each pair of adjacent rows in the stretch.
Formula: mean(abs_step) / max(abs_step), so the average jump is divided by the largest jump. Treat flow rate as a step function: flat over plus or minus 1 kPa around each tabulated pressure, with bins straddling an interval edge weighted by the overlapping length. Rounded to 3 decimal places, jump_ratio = 0.601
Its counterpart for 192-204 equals 0.635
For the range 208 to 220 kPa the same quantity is 0.592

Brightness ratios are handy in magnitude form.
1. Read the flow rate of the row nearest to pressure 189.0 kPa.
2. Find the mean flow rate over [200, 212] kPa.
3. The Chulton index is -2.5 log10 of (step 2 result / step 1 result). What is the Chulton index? 0.52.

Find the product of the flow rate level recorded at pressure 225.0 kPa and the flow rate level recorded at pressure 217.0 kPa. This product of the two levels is 744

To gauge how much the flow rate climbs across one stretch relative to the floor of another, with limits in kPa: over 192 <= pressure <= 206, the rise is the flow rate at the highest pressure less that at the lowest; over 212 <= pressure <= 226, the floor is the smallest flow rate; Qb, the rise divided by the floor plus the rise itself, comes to -17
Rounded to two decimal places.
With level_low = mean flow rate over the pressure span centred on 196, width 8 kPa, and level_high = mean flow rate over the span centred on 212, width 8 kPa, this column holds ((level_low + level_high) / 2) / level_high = 1.27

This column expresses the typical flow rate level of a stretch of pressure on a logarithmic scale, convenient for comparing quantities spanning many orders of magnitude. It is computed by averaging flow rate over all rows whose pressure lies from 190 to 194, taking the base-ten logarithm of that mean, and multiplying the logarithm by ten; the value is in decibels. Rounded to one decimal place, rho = 16.4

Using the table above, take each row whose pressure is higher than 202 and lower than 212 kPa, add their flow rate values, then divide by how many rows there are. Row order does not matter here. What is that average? 28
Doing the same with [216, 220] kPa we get 28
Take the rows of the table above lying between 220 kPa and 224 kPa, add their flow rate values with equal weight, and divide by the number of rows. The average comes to 30.0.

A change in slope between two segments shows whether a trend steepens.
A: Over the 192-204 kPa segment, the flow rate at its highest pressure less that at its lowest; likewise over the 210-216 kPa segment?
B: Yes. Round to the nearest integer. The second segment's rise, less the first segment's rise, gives 15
